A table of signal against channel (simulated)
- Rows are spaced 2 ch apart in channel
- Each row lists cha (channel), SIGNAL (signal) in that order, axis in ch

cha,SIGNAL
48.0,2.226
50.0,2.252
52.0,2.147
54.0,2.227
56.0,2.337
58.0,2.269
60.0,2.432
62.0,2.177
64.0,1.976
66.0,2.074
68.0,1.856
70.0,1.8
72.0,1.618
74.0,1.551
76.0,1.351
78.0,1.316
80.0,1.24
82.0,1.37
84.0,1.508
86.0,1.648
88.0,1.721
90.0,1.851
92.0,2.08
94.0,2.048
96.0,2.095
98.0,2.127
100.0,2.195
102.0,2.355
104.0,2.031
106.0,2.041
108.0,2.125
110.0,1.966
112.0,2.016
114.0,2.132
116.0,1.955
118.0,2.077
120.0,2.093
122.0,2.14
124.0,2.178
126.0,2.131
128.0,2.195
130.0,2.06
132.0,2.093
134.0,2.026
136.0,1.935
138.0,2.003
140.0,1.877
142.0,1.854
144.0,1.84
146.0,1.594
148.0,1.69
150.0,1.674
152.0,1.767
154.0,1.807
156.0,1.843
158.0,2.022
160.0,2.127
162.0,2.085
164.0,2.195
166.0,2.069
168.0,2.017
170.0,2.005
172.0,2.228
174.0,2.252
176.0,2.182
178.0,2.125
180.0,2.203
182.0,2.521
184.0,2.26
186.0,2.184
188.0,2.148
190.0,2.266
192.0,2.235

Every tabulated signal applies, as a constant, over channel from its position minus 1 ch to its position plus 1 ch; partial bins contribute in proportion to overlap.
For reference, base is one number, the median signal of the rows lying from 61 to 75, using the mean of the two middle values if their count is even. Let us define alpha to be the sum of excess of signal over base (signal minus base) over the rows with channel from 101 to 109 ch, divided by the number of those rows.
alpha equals 0.3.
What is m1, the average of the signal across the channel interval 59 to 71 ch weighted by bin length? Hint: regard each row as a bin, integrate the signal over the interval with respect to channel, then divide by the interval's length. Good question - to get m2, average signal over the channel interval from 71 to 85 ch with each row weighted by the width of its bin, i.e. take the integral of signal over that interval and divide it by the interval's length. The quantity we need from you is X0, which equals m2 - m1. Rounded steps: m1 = 2.1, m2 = 1.42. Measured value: -0.63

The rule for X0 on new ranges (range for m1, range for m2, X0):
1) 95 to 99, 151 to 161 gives -0.20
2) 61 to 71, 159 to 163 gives 0.13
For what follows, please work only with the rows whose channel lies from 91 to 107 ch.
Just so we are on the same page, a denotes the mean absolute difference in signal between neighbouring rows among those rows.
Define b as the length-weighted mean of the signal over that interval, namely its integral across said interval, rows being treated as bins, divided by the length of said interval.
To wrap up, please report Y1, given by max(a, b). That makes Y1 2.1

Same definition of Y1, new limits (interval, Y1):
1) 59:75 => 1.9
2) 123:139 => 2.1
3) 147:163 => 1.9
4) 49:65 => 2.2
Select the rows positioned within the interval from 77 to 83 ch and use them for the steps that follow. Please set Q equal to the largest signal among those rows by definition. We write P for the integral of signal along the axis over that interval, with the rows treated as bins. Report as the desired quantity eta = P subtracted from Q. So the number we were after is -6.48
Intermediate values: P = 7.9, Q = 1.37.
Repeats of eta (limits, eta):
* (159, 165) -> -10.62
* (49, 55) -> -11.00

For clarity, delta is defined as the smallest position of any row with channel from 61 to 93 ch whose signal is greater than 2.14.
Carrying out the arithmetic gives 62.0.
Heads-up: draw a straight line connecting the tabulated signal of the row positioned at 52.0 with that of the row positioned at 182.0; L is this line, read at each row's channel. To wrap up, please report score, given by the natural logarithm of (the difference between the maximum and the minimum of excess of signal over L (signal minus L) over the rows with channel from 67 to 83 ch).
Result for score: -0.4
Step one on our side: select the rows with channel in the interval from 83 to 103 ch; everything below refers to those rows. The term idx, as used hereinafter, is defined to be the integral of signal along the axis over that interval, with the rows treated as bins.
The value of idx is 39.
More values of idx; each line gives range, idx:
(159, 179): 43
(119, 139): 42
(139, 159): 36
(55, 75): 40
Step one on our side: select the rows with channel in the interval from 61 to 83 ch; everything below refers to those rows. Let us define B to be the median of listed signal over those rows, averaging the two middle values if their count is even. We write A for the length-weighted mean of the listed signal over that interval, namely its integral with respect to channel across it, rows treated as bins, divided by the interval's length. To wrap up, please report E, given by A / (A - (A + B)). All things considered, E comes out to -1.03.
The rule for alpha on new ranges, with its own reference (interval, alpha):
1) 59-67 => 0.3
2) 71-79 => -0.4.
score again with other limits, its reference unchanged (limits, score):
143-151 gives -1.4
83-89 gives -1.6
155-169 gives -1.1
